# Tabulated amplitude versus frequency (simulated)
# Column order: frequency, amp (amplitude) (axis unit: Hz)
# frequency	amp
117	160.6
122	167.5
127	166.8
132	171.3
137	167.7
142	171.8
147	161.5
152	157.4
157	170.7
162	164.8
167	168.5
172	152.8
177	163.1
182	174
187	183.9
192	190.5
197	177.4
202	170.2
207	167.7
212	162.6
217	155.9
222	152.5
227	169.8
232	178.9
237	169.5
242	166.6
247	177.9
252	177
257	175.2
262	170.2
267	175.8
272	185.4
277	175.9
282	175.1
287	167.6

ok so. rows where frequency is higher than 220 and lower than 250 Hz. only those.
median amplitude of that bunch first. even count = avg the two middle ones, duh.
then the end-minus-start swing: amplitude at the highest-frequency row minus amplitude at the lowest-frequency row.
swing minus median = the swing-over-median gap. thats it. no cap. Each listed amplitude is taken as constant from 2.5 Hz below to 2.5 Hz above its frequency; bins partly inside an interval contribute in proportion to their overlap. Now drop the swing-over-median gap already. -144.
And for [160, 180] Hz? -166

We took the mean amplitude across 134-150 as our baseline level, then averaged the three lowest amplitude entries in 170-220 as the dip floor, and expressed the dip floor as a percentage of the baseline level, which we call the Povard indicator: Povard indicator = 94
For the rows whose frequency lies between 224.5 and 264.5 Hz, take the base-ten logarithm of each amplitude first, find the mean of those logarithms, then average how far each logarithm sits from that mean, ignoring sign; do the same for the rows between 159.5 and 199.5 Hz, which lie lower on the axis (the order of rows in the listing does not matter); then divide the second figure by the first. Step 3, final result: 2.3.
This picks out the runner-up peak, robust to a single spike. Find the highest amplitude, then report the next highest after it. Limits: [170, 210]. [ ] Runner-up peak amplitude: 183.9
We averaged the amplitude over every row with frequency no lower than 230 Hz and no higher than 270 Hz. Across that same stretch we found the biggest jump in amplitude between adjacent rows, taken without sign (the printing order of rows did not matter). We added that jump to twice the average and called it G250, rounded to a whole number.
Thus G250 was 359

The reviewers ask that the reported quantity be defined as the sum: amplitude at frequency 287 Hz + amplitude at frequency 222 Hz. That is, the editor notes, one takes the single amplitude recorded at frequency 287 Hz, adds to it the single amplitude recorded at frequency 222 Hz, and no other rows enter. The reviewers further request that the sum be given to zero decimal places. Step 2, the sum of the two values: 320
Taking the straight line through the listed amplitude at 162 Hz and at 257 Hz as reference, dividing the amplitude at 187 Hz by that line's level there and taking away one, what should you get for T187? 0.10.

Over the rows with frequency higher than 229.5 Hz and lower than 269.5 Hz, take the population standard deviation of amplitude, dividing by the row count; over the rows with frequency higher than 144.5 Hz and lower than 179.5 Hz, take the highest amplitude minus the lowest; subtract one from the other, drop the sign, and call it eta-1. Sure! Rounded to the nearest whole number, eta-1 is 14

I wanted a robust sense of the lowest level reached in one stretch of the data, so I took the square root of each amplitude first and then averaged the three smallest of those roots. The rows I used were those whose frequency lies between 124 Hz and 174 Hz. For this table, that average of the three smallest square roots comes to 12.5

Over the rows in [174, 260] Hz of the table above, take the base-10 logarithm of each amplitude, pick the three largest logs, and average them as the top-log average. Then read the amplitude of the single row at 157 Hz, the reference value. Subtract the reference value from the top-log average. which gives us -168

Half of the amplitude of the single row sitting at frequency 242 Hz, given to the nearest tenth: 83.3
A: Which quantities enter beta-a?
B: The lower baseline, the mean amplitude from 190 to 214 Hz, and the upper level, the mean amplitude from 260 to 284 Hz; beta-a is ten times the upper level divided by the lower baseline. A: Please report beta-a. 10.2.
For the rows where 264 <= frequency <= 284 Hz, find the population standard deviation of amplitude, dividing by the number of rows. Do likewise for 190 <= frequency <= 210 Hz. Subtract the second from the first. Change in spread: -4.6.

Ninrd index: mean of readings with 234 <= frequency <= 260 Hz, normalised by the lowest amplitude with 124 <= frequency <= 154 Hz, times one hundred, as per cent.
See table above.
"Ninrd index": 110.1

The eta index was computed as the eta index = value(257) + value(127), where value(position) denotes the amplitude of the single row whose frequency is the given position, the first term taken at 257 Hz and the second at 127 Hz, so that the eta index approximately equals 342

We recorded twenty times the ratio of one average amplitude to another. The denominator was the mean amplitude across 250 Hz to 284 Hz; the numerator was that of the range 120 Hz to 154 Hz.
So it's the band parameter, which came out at 18.9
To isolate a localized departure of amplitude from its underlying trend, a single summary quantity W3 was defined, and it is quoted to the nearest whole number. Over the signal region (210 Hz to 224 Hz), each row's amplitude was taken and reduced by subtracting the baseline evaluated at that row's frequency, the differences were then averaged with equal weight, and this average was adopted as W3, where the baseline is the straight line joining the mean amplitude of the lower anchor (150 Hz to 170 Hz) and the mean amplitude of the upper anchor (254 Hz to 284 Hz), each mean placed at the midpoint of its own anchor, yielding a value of -14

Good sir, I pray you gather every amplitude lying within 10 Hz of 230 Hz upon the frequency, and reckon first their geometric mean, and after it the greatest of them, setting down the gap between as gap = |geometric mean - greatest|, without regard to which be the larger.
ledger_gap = 12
